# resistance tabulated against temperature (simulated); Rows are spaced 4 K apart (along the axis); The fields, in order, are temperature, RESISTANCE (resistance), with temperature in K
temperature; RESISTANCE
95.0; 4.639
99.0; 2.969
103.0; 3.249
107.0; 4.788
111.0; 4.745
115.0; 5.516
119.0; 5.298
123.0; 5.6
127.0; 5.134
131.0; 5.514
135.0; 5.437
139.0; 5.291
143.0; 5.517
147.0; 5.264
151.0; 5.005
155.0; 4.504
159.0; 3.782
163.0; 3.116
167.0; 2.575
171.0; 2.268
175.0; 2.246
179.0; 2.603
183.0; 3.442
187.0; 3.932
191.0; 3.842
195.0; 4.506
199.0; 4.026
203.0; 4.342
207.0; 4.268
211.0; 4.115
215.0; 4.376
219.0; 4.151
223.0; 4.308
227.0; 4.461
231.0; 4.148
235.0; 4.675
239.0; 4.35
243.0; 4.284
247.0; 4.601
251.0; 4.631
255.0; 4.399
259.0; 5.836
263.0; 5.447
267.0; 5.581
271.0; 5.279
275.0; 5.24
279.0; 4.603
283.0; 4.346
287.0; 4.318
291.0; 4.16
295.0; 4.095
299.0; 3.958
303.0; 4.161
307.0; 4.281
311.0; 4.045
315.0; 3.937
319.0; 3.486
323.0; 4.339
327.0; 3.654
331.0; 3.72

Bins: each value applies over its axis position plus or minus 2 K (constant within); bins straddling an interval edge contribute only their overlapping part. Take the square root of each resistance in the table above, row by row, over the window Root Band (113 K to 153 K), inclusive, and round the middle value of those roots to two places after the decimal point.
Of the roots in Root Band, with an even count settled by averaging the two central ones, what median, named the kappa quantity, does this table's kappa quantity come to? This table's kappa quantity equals 2.32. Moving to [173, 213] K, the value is 1.99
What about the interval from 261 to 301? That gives 2.12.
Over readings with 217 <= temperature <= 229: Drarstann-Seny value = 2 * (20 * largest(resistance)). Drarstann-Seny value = 178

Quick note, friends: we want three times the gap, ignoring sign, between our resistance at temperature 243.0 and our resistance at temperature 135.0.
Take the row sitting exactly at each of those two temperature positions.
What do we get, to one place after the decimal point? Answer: 3.5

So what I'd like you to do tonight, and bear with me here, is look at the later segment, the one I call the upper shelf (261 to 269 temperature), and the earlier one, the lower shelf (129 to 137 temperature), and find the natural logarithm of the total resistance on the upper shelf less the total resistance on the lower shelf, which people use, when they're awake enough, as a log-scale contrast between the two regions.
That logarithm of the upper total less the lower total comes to -2.6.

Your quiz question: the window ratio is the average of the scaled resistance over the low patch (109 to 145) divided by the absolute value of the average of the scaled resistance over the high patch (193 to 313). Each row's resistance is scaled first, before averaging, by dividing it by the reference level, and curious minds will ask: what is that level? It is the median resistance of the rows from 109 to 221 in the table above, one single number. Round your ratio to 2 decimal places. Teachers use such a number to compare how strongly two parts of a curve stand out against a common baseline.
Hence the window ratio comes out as 1.19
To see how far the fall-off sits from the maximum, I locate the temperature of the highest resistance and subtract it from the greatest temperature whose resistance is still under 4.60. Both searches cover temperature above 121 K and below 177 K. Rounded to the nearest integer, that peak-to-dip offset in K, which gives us 52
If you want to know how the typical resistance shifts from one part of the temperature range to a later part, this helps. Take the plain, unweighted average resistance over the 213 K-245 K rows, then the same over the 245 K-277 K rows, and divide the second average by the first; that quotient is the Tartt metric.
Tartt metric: 1.2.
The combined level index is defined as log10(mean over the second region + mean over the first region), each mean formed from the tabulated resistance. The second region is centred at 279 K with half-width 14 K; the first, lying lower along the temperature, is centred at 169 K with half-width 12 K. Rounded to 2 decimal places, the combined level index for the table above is 0.88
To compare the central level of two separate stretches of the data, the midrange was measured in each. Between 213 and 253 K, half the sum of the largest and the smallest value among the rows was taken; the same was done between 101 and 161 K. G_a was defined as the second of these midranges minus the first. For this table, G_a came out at 0.01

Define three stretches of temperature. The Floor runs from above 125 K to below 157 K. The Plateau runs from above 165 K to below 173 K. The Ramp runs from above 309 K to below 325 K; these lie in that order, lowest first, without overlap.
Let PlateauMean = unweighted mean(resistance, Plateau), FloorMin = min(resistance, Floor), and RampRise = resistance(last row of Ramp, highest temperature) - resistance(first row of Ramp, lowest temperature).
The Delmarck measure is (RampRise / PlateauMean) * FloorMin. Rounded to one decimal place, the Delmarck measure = 0.5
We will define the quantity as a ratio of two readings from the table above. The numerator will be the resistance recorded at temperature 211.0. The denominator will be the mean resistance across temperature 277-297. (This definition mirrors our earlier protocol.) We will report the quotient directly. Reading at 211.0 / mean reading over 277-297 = 0.96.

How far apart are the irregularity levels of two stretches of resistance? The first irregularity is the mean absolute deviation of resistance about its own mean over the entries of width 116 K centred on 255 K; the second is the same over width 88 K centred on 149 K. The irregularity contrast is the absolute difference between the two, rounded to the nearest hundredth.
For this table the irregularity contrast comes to 0.65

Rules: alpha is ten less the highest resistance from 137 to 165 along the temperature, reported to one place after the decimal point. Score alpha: 4.5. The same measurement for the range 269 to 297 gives 4.7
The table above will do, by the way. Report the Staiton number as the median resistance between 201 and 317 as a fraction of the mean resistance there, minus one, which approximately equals -0.034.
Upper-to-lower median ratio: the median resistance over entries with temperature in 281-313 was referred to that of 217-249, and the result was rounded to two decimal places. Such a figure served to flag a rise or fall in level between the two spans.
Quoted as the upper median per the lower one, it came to 0.96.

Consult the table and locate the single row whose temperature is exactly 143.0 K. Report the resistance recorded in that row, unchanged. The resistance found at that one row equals 5.517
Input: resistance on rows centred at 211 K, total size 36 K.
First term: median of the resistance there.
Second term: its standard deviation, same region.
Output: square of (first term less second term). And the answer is 17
